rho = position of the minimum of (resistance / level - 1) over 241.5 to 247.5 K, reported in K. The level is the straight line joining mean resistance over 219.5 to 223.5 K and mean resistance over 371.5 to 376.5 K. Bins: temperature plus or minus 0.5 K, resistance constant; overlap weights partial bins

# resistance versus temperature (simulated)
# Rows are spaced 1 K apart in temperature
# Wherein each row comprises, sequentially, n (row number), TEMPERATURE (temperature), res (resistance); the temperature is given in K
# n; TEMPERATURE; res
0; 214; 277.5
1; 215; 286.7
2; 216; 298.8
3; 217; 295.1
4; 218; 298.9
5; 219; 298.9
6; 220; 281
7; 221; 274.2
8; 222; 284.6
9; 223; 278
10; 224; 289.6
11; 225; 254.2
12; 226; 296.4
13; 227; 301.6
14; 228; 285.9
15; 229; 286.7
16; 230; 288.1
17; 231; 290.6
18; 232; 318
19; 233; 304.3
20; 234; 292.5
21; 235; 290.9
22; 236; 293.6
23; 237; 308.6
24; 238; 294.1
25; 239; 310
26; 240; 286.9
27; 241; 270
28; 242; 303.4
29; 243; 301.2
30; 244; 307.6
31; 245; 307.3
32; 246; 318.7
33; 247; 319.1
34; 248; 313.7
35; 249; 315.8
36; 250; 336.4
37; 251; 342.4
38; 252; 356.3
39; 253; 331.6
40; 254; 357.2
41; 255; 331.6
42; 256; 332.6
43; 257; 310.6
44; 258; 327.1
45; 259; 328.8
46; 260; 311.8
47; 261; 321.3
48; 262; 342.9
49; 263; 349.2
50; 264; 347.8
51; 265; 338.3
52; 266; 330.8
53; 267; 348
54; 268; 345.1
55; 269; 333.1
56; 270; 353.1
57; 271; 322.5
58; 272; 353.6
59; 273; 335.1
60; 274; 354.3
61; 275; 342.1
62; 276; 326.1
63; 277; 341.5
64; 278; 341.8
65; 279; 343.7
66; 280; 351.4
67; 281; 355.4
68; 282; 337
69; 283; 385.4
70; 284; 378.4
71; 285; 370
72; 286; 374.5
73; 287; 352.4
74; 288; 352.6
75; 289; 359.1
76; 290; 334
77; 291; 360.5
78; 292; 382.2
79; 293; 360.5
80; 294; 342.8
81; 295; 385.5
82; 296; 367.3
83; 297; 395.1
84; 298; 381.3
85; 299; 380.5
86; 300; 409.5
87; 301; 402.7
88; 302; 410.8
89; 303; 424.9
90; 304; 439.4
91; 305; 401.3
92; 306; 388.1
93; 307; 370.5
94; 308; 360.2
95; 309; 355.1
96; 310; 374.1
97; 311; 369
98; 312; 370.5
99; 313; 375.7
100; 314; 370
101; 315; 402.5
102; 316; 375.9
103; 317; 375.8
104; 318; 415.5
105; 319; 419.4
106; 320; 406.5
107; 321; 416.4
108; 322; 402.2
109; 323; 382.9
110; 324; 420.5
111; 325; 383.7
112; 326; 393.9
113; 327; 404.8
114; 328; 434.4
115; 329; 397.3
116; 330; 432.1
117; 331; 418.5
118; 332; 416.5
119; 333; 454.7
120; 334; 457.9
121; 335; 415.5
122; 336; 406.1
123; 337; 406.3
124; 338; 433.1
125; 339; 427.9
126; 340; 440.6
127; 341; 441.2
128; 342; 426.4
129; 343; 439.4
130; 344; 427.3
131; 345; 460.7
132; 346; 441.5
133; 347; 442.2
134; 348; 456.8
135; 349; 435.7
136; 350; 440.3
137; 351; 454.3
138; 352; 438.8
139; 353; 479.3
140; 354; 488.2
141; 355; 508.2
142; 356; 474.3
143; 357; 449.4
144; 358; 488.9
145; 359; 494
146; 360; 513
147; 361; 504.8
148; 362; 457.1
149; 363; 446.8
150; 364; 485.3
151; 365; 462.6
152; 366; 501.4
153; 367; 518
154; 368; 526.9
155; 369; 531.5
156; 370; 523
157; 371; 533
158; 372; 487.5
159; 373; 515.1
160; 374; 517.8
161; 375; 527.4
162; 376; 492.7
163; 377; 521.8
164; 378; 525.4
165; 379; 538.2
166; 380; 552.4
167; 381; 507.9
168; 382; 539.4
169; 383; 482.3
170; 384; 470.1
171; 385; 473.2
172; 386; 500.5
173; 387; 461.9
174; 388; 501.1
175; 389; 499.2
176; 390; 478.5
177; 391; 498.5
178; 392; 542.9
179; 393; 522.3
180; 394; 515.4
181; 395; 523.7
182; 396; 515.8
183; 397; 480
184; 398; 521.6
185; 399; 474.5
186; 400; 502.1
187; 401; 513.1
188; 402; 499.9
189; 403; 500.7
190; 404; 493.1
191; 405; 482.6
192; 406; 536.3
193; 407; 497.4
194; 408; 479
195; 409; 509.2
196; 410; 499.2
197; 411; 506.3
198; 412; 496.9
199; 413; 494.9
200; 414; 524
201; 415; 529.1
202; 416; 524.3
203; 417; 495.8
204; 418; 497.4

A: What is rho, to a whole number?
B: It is 243 K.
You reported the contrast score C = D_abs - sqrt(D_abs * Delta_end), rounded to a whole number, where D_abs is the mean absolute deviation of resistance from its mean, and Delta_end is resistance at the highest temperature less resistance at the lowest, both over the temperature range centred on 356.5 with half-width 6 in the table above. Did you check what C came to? 13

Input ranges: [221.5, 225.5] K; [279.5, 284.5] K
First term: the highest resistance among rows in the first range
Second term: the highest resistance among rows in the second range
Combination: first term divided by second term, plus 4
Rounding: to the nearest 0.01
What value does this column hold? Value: 4.75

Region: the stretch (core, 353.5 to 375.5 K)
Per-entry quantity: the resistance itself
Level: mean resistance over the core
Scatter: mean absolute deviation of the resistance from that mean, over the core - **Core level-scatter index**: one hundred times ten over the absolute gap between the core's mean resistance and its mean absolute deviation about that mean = 2.10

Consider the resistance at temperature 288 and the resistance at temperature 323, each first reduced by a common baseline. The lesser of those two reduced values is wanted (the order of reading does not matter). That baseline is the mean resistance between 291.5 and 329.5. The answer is -38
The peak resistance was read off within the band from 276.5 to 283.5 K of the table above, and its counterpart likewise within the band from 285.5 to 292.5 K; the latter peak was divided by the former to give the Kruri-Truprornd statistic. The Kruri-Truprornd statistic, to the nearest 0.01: 0.99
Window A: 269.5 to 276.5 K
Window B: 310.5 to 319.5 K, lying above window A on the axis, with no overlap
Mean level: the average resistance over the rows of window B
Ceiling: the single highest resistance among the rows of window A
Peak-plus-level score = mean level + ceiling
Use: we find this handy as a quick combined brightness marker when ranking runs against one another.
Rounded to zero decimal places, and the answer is 740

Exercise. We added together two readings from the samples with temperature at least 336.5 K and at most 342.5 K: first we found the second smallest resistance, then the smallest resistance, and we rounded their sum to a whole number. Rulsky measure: 833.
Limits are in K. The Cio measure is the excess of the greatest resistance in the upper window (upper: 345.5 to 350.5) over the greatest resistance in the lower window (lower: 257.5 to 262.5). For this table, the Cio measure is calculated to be 114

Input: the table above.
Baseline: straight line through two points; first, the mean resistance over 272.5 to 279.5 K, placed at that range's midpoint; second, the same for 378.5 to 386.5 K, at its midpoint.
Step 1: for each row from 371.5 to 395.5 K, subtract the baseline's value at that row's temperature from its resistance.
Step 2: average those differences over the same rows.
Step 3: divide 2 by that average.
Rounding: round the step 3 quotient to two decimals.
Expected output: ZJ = -1.39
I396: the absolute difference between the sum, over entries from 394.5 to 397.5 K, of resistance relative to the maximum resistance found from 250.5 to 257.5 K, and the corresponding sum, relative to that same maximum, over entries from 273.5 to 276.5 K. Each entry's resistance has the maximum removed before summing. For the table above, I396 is 497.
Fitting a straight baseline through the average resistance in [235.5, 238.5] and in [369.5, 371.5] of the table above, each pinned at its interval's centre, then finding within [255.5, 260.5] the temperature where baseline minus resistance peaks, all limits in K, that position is 260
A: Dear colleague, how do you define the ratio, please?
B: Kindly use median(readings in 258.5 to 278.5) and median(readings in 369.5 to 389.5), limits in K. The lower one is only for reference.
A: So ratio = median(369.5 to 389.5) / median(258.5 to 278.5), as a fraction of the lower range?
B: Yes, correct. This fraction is 1.50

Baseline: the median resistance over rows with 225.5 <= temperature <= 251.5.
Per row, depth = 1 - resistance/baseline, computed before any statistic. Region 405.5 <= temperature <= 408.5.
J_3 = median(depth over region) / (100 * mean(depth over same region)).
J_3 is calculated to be 0.0097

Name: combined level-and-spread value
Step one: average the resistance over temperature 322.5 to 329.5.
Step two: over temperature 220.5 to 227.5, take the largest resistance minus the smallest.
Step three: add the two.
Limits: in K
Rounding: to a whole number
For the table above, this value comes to 450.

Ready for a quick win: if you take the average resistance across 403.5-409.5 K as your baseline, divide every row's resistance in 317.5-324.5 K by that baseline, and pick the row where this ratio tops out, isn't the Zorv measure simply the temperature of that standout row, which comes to 324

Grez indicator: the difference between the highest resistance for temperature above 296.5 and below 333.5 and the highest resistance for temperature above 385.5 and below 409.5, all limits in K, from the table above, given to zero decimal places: -88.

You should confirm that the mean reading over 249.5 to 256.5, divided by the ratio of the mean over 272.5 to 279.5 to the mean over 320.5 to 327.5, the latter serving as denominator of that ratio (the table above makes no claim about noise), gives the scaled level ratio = 401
